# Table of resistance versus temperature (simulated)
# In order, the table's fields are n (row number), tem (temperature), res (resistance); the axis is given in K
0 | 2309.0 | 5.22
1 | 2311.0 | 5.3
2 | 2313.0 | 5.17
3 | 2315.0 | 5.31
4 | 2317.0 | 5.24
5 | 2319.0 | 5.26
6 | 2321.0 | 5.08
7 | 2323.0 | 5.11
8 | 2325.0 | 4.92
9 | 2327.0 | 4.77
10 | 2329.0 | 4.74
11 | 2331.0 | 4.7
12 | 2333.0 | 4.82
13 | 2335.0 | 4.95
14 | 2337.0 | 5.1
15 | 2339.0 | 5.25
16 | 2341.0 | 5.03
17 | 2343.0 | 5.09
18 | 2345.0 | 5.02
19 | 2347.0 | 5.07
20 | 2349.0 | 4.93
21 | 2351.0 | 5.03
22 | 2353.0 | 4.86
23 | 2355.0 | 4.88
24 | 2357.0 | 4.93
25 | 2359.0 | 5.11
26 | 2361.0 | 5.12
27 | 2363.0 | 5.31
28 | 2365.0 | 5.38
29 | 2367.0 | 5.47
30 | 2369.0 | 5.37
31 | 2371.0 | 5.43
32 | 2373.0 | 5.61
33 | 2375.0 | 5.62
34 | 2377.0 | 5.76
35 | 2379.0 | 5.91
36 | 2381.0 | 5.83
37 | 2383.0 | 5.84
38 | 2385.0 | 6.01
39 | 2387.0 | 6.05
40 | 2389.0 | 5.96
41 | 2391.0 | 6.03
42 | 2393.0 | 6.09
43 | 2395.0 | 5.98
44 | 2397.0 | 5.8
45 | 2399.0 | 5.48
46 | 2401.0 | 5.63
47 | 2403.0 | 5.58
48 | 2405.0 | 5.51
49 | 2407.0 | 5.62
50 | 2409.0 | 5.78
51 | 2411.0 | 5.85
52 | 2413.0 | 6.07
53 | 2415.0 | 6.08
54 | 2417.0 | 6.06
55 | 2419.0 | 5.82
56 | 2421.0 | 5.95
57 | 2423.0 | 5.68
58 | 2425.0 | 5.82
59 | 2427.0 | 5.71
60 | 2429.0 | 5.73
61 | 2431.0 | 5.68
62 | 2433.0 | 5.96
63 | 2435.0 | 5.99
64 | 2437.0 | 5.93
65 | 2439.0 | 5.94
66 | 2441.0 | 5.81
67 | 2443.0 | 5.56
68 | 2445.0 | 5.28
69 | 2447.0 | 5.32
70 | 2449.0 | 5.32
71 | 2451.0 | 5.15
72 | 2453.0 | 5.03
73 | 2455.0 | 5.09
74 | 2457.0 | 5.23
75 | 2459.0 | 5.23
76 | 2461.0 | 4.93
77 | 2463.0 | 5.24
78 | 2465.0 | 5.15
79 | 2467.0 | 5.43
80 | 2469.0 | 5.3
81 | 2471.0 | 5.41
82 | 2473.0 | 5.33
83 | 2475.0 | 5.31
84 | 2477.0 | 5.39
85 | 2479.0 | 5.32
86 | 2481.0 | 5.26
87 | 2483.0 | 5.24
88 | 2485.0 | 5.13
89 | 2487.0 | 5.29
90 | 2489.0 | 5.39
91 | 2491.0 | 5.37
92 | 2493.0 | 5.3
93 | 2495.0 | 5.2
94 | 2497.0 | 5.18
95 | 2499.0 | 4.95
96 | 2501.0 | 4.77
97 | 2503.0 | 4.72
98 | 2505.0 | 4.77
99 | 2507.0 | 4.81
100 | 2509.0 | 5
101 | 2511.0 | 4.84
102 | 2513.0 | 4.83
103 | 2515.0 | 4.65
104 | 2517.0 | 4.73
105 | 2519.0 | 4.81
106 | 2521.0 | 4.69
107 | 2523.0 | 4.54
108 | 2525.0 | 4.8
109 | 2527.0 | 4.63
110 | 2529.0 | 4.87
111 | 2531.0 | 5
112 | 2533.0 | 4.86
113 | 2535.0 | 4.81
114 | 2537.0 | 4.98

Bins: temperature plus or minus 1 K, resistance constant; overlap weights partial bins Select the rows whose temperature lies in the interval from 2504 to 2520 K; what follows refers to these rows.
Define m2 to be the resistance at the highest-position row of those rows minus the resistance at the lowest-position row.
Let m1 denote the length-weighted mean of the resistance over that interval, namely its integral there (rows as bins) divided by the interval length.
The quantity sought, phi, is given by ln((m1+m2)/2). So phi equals 0.88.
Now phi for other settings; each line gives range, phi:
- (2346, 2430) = 1.14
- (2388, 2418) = 1.09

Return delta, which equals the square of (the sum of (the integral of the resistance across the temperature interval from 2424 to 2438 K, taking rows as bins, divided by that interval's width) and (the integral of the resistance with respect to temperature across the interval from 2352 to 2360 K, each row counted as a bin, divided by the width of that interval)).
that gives 116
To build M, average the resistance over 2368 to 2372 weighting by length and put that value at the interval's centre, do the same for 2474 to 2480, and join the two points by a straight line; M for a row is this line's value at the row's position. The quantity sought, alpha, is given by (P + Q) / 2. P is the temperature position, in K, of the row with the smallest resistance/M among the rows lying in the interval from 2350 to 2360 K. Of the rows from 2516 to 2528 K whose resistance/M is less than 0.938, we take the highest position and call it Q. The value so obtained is 2440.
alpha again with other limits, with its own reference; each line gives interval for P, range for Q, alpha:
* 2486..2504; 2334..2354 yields 2428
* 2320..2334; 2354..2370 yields 2344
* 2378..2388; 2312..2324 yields 2351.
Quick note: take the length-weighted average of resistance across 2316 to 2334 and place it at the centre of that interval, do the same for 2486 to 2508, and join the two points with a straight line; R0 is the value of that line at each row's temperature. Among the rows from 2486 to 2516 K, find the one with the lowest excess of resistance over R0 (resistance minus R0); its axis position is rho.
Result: 2515.0 K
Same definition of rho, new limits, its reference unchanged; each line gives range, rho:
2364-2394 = 2369.0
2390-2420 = 2399.0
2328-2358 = 2331.0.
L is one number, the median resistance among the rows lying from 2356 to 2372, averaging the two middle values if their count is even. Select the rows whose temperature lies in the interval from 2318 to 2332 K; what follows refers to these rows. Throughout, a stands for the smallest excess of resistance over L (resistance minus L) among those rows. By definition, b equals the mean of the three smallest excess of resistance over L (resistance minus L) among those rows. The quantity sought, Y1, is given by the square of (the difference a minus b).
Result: 0.001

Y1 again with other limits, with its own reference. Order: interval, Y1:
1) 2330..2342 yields 0.015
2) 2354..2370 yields 0.009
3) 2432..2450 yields 0.001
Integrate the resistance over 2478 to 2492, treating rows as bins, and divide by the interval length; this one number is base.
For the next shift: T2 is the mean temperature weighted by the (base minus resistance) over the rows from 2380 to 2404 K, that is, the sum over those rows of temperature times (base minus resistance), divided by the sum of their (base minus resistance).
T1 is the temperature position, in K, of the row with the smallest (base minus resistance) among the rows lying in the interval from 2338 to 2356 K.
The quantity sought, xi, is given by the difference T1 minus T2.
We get -51.6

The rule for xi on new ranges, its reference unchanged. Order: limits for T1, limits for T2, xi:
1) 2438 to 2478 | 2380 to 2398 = 49.9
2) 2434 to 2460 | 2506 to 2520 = -78.4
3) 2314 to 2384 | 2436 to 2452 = -59.9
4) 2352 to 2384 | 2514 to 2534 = -144.2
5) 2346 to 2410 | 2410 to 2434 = -28.0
